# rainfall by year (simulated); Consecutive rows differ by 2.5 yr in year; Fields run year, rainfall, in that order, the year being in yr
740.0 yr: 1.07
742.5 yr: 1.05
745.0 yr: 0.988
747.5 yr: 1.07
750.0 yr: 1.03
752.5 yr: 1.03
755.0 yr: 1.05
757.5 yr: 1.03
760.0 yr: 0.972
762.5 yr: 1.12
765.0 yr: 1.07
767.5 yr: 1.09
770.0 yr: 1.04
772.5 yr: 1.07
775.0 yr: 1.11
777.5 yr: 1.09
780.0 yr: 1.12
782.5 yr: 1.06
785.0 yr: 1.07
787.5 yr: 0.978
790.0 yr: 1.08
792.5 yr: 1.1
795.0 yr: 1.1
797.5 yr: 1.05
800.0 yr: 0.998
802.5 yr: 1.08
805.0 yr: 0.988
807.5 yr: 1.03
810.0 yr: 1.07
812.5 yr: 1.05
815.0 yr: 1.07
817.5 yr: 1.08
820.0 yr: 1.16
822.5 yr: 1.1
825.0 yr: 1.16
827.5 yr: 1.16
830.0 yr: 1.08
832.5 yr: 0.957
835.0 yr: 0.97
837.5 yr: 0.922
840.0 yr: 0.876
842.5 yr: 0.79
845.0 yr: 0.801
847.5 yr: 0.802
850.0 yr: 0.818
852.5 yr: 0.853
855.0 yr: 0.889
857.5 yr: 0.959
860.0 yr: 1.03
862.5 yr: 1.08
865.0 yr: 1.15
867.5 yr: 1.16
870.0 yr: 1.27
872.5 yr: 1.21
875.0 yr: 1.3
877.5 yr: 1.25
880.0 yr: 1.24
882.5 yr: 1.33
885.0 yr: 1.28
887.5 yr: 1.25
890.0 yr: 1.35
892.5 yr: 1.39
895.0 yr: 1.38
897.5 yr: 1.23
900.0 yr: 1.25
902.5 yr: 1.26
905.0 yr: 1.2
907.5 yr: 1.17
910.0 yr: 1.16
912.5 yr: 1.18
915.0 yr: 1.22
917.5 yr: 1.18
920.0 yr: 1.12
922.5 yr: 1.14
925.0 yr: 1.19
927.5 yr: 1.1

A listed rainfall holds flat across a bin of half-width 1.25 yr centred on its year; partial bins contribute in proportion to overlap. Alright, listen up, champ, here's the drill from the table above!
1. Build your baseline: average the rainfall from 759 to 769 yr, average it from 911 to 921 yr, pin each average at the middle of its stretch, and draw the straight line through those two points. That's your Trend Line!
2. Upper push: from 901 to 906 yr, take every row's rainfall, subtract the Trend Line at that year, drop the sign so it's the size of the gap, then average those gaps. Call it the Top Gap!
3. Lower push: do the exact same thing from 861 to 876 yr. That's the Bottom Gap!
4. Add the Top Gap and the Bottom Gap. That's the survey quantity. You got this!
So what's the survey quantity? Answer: 0.14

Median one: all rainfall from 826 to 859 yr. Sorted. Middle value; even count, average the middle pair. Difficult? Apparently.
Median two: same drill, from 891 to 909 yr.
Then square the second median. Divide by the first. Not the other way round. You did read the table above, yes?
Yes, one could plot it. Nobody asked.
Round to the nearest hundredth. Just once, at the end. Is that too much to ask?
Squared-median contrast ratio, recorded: 1.76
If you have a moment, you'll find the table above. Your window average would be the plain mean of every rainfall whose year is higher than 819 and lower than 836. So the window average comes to 1.08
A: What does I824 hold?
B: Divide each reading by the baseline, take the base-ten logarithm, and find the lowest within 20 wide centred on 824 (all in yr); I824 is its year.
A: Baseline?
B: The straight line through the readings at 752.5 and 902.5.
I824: 832.5 yr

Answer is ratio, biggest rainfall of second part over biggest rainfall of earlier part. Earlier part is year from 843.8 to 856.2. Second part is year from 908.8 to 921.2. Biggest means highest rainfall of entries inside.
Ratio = 1.37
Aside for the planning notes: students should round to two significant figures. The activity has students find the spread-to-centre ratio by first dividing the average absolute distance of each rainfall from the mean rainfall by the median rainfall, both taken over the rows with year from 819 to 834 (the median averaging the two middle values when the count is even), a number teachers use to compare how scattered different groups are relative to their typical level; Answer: 0.051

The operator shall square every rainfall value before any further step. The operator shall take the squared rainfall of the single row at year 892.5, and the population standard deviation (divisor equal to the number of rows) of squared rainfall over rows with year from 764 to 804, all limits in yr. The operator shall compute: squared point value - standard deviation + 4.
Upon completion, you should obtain 5.85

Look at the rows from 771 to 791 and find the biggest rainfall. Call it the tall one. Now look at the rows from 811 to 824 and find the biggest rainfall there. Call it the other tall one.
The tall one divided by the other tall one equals 0.97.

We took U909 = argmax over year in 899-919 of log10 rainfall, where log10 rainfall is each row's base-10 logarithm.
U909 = 902.5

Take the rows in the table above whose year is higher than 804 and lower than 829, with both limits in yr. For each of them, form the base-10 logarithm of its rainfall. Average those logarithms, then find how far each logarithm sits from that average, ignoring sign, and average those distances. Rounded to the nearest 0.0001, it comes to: 0.0185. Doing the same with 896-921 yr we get 0.0127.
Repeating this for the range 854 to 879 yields 0.0446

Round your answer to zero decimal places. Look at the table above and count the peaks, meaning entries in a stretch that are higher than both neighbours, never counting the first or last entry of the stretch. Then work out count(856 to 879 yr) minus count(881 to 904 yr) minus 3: -2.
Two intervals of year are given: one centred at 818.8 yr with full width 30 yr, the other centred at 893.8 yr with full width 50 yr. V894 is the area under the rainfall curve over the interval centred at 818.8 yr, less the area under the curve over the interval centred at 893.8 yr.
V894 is -30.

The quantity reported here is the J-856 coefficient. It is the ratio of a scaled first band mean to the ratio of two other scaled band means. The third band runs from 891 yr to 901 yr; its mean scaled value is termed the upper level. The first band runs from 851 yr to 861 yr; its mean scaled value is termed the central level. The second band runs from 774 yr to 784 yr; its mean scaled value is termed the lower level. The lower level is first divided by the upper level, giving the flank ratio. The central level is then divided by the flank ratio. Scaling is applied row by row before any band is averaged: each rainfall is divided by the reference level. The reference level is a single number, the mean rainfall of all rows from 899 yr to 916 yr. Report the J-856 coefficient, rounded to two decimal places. 0.93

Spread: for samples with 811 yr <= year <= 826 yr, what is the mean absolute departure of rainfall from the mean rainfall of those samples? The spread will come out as 0.038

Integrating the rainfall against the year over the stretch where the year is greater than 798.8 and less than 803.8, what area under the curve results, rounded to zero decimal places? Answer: 5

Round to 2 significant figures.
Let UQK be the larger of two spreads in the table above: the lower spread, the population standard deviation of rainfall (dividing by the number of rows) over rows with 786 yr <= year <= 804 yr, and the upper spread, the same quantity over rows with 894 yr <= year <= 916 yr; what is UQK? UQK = 0.063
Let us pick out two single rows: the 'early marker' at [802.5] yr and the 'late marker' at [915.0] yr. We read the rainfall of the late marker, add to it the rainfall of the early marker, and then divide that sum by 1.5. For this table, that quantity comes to 1.53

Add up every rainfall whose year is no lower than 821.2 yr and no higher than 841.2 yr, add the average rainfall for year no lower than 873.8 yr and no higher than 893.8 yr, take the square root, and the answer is 3.09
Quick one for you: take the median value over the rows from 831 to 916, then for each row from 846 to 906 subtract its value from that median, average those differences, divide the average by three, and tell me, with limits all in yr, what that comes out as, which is 0.00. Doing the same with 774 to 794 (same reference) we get 0.03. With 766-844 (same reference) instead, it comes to 0.04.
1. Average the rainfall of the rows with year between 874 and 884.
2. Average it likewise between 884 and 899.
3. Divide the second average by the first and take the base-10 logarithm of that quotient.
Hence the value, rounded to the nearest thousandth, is 0.011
